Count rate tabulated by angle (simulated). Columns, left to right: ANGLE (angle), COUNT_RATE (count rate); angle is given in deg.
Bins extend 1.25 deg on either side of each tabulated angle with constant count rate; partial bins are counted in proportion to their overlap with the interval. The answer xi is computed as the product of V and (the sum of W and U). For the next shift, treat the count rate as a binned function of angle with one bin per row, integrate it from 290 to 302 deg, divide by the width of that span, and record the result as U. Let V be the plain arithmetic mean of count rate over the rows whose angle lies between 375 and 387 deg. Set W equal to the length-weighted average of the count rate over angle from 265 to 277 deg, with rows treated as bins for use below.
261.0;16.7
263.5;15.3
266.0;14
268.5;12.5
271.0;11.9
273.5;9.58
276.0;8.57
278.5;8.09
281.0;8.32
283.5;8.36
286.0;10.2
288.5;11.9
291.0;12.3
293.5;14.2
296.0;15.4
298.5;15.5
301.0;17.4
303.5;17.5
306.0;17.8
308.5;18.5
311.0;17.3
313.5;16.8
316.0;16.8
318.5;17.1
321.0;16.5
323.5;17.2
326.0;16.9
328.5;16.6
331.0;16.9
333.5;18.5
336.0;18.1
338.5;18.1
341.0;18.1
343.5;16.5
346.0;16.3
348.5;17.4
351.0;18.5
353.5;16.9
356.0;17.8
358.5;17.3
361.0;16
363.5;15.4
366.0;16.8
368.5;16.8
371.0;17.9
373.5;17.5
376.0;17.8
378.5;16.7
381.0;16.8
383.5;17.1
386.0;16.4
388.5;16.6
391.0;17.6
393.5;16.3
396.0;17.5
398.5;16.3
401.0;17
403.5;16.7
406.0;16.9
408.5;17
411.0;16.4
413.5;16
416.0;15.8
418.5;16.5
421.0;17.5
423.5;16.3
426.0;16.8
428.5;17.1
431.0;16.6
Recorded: 446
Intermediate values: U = 15.0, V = 17.0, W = 11.3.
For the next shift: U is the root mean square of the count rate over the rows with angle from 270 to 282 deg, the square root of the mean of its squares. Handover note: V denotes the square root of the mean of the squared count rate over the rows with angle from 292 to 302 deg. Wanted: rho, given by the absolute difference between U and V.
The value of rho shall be 6.3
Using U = 9.4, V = 15.7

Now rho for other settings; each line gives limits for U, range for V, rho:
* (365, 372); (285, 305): 2.7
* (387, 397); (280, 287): 8.0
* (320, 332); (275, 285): 8.5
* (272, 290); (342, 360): 7.9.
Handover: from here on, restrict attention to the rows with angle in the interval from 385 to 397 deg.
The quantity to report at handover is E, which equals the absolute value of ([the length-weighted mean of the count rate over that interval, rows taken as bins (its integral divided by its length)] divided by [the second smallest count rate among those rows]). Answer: 1.03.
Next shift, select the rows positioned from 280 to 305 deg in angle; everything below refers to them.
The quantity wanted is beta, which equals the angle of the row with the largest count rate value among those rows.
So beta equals 303.5 deg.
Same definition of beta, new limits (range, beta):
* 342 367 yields 351.0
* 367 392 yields 371.0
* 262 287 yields 263.5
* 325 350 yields 333.5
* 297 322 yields 308.5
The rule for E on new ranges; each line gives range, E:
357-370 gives 1.03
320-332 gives 1.01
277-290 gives 1.13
